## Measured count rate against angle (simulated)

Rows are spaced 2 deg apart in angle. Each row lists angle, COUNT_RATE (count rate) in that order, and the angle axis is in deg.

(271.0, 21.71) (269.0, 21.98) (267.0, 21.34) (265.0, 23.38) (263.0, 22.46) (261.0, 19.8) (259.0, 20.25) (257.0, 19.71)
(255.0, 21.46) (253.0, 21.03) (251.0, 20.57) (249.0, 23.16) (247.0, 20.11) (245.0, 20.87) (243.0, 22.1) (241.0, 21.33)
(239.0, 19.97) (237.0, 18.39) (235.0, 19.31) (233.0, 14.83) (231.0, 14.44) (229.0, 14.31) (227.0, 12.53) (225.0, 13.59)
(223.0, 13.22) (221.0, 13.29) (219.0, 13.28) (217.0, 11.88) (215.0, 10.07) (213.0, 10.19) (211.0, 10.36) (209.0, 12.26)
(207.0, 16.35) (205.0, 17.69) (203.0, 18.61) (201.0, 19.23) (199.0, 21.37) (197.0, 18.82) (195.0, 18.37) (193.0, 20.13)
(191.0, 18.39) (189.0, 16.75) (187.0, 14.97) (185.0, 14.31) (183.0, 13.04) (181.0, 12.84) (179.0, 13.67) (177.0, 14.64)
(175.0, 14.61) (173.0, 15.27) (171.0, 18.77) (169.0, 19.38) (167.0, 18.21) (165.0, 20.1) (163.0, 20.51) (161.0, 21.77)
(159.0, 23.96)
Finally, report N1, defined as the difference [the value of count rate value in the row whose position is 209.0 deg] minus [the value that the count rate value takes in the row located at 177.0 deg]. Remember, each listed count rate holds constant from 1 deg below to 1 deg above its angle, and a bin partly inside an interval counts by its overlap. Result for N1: -2.4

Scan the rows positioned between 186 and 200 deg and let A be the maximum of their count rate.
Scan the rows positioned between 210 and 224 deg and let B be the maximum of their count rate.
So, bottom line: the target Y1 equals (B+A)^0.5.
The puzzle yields 5.9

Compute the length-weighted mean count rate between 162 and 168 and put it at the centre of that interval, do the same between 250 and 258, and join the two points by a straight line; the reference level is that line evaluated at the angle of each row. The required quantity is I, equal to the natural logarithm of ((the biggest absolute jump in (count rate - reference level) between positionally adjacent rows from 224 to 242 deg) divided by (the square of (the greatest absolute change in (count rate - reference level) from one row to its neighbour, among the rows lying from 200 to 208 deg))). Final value 0.87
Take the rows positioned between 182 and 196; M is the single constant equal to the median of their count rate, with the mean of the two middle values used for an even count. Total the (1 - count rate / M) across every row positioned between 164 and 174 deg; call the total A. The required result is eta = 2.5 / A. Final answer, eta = -5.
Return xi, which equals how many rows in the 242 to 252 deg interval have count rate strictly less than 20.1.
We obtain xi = 0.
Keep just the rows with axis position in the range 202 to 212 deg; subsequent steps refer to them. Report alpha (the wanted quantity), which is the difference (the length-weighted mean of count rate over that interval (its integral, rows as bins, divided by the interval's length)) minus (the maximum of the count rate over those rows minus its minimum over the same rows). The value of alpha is 7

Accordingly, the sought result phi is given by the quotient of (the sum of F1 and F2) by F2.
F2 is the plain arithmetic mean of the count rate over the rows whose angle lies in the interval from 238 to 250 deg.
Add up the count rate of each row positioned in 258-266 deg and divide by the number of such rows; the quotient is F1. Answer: 2.01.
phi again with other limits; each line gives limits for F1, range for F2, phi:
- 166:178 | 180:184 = 2.30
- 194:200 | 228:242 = 2.11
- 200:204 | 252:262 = 1.93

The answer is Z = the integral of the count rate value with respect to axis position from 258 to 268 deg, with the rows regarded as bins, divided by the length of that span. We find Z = 21.4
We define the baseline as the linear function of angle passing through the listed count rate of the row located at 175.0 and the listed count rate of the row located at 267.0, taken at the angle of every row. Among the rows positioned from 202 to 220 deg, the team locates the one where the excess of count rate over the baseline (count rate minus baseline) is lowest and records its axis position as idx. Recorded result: 215.0 deg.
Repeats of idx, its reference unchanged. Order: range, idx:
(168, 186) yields 181.0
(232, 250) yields 233.0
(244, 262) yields 261.0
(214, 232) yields 215.0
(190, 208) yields 207.0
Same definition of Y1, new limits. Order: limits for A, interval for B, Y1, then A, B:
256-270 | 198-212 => 6.7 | 23.38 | 21.37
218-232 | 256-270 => 6.1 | 14.44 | 23.38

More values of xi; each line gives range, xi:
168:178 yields 5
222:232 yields 5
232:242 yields 4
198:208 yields 4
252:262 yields 2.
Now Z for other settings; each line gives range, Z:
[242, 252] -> 21.4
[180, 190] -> 14.4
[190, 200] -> 19.4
